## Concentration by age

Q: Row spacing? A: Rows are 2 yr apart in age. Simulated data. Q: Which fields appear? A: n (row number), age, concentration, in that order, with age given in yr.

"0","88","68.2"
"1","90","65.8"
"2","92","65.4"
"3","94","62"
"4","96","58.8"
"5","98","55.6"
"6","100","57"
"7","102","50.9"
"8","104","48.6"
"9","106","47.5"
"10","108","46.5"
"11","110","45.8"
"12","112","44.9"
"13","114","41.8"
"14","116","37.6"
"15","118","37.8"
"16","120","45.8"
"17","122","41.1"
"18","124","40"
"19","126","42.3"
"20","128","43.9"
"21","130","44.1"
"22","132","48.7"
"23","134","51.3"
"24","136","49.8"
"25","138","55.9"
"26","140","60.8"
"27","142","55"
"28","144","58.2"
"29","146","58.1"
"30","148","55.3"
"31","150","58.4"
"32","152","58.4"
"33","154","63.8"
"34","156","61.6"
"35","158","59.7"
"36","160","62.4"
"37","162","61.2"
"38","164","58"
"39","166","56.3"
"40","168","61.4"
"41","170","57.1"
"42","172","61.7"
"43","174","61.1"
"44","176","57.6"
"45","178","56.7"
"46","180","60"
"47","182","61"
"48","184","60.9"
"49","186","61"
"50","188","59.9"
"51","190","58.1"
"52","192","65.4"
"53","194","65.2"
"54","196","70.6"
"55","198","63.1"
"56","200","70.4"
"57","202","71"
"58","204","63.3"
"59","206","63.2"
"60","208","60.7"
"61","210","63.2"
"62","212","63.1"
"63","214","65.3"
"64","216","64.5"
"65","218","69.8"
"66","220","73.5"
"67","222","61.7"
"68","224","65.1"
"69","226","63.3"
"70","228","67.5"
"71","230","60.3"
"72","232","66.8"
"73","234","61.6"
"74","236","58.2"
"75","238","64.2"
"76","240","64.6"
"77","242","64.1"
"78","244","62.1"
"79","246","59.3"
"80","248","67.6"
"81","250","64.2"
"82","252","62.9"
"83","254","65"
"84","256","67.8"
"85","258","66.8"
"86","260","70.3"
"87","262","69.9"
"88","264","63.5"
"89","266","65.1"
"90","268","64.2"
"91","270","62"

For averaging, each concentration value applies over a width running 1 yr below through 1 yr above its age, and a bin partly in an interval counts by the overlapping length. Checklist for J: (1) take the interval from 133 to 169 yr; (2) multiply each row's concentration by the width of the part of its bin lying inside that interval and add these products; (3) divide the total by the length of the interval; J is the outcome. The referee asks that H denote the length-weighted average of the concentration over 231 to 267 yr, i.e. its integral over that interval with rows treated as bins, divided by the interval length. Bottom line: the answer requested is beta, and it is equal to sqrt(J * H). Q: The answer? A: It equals 61.3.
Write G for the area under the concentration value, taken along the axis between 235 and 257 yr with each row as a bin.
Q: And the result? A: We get 1400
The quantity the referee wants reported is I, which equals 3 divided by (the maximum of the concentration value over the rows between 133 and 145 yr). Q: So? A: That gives 0.049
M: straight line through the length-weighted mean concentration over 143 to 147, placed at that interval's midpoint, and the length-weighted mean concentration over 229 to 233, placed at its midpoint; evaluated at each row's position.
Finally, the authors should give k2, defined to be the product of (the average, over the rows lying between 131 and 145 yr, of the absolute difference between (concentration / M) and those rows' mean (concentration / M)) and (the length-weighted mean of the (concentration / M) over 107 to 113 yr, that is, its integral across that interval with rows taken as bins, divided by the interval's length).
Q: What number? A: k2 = 0.050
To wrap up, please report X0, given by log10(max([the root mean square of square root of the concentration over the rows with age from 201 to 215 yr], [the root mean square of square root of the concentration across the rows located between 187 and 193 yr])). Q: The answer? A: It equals 0.904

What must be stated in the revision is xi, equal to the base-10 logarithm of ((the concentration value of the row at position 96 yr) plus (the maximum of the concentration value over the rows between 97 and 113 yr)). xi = 2.06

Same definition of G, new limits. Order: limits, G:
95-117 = 1070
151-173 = 1323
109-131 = 930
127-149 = 1162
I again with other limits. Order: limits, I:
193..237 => 0.041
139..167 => 0.047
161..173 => 0.049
